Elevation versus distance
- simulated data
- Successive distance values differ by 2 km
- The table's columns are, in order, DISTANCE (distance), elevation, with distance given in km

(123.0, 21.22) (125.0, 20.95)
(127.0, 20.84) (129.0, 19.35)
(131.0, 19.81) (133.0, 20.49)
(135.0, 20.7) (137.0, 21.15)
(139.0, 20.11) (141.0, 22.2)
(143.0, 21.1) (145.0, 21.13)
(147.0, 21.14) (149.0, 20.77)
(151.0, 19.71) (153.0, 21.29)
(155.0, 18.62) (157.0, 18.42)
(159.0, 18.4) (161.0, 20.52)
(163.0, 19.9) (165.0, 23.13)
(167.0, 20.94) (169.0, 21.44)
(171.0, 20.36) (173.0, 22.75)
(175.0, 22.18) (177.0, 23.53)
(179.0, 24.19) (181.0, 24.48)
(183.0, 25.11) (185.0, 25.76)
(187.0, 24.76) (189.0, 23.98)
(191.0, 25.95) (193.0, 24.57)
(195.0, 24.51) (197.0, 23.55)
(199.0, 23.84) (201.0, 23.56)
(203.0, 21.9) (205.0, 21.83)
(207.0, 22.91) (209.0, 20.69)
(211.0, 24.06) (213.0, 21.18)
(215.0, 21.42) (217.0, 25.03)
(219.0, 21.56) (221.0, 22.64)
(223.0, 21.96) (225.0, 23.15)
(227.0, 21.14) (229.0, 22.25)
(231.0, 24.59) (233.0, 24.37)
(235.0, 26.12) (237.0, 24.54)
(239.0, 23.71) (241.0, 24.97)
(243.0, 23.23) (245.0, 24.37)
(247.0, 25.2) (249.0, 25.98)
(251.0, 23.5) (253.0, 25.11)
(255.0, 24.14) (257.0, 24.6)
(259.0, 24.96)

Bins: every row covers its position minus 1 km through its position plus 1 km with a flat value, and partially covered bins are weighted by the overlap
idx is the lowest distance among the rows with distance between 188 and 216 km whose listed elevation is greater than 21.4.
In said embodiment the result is 189.0 km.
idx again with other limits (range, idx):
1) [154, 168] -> 165.0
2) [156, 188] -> 165.0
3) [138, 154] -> 141.0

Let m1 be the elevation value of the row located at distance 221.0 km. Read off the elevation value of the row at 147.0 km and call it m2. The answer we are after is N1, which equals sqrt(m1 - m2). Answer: 1.2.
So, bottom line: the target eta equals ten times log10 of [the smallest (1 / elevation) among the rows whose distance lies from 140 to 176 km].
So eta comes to -13.6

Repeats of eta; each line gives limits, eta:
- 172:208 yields -14.1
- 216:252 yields -14.2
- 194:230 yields -14.0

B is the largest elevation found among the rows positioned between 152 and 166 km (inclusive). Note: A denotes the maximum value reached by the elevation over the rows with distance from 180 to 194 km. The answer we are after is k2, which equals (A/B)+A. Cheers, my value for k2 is 27.1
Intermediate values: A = 25.95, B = 23.13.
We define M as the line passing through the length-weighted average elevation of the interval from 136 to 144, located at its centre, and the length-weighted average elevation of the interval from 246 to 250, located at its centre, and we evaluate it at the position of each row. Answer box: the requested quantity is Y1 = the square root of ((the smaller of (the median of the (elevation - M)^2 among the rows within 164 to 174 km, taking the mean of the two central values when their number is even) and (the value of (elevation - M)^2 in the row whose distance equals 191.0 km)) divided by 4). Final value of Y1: 0.480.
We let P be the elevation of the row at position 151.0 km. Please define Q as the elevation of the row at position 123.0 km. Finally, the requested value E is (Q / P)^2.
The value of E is 1.2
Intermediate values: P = 19.71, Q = 21.22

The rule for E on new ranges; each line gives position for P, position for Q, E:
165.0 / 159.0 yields 0.6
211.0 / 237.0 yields 1.0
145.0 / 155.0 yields 0.8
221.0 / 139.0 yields 0.8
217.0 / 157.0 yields 0.5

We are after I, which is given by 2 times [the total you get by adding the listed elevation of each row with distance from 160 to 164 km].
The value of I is 81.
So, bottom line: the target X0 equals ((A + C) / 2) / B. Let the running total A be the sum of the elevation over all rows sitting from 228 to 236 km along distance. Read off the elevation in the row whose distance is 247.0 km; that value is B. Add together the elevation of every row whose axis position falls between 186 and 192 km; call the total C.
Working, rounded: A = 97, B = 25.2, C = 75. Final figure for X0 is 3.4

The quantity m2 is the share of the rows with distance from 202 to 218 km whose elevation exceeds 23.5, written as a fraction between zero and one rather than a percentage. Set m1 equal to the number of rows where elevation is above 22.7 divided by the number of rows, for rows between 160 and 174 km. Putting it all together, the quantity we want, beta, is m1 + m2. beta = 0.5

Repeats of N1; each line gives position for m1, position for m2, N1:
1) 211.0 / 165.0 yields 1.0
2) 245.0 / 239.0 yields 0.8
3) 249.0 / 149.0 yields 2.3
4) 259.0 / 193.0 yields 0.6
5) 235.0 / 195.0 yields 1.3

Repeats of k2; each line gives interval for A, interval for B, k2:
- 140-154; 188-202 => 23.1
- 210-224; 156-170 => 26.1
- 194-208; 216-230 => 25.5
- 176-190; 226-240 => 26.7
